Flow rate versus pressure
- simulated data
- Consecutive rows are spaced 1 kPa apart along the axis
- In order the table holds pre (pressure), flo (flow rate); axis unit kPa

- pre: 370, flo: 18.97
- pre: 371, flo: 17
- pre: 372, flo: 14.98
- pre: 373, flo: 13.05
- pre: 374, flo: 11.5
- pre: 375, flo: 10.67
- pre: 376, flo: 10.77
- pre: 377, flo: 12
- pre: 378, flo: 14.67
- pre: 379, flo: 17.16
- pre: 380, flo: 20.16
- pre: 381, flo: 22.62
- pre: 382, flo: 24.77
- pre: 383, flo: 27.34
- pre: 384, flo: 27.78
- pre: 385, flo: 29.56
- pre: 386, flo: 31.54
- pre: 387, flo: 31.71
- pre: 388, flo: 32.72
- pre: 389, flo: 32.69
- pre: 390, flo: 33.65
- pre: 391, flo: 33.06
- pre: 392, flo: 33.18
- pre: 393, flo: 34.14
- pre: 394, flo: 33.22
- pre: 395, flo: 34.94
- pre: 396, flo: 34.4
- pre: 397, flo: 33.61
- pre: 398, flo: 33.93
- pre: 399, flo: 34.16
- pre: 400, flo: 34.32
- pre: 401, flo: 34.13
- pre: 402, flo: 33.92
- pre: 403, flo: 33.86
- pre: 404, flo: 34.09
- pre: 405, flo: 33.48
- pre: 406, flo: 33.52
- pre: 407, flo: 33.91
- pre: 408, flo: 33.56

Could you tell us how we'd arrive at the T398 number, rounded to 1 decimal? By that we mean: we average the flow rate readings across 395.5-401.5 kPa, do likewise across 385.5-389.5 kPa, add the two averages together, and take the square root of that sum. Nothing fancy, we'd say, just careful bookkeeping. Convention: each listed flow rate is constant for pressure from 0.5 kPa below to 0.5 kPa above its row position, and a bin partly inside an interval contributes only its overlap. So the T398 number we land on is 8.1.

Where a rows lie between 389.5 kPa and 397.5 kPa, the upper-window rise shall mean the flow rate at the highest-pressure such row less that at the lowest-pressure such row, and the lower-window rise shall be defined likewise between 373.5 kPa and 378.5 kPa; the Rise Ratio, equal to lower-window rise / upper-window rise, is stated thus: -79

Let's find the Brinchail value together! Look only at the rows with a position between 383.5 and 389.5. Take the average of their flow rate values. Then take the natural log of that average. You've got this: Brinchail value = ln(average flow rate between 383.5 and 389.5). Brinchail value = 3.43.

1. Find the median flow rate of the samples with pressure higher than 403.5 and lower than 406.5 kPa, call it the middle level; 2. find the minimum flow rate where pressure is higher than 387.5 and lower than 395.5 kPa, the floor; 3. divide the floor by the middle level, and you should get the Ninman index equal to 0.98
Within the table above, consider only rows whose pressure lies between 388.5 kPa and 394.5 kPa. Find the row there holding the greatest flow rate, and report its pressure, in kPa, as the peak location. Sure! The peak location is 393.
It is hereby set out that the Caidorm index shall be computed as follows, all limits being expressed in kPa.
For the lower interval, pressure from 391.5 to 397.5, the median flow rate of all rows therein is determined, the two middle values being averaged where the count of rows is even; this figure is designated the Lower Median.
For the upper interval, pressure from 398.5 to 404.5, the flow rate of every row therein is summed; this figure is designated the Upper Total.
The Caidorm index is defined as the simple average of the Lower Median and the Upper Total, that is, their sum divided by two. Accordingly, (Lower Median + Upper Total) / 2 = 119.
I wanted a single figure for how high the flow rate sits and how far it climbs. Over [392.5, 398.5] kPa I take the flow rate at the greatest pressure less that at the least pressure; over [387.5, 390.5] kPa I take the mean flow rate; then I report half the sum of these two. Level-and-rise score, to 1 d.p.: 16.4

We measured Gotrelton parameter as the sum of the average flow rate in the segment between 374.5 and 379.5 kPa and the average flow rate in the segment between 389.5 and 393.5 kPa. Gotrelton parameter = 47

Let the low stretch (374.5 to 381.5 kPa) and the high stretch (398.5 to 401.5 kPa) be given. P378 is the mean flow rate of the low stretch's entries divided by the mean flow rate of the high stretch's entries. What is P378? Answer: 0.45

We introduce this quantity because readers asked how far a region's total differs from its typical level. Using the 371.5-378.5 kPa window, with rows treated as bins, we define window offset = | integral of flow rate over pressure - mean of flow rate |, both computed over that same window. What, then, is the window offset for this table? 75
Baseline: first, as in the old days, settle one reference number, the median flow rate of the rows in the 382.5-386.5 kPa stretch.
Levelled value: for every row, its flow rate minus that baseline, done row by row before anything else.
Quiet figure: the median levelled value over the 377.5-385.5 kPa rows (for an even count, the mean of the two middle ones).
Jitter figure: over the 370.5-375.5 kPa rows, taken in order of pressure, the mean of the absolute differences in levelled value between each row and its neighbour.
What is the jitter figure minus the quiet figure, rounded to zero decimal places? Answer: 7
